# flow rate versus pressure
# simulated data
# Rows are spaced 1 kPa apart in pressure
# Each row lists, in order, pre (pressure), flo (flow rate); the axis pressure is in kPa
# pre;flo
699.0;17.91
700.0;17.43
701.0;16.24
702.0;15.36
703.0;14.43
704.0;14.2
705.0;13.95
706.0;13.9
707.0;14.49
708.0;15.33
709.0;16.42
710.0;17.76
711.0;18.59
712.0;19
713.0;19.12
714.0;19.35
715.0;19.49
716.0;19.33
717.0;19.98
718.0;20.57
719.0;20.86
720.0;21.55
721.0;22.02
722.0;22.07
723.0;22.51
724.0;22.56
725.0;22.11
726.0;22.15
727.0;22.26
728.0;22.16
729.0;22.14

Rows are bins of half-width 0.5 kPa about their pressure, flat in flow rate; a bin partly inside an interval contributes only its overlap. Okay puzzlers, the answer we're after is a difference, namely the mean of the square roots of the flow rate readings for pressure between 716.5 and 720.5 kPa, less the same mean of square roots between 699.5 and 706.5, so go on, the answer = 0.67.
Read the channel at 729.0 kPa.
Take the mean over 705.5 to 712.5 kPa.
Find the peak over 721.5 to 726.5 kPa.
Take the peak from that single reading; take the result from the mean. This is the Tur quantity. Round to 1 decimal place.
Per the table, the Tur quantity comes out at 16.9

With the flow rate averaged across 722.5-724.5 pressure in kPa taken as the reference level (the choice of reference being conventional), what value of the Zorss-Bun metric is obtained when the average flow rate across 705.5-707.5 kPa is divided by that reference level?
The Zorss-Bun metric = 0.63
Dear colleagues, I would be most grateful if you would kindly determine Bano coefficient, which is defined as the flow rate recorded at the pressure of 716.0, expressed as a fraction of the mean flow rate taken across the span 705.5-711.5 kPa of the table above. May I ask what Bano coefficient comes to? 1.20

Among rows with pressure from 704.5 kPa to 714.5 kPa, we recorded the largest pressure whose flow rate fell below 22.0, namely 714.0 kPa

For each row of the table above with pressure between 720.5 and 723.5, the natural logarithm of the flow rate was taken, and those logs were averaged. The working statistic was 3.10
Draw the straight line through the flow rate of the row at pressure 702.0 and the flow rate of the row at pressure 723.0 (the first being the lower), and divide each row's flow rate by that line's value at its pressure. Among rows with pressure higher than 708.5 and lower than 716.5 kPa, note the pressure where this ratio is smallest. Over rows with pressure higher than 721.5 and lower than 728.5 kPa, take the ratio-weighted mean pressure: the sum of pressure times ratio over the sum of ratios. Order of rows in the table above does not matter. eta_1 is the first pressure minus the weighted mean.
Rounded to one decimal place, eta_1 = -15.9 kPa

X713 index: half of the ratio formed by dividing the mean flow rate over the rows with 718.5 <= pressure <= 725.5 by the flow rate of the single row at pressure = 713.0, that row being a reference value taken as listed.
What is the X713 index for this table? 0.57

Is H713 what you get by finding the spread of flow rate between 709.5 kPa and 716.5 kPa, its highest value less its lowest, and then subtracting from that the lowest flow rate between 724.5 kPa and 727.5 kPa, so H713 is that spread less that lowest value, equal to -20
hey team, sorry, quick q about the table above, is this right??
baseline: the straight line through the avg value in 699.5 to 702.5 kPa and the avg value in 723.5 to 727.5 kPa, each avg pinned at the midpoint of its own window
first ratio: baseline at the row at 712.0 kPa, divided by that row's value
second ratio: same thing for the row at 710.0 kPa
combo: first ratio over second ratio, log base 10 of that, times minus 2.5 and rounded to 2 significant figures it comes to 0.045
